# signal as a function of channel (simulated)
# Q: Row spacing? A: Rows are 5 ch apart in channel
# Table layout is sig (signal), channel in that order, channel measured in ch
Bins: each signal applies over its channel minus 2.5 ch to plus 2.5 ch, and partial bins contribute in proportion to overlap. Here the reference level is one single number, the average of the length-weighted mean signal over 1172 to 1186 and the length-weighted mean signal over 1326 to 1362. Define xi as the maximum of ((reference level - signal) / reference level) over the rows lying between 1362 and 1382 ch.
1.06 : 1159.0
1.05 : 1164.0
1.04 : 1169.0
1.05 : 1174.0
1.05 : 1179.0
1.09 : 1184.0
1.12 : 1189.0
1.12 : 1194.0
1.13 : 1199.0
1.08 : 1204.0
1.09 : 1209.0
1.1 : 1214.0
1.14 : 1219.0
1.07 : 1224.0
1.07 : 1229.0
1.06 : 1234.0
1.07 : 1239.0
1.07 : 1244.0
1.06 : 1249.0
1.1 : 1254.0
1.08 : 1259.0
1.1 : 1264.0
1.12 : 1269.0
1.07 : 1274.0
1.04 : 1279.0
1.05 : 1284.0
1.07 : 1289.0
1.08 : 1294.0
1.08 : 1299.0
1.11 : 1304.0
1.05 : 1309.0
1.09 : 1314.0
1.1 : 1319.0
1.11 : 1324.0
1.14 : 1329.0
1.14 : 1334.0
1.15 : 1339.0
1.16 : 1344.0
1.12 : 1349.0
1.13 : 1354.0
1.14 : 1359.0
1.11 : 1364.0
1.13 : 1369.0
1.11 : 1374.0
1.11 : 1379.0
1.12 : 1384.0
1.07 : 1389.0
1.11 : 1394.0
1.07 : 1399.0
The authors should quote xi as -0.008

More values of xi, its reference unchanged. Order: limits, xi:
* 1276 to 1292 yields 0.055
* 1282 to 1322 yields 0.046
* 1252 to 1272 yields 0.019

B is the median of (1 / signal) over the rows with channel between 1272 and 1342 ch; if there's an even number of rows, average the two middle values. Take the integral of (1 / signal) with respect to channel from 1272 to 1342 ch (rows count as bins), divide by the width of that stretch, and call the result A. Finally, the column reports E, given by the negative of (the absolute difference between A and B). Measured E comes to -0.0051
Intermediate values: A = 0.917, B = 0.922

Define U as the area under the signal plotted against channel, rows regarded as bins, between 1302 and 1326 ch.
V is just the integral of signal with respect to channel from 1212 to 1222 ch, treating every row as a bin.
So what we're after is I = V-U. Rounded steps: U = 26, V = 11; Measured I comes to -15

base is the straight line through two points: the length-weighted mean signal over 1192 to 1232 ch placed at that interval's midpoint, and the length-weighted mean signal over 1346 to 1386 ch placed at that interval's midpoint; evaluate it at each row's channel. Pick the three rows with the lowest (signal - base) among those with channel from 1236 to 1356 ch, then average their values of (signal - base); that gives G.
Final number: -0.064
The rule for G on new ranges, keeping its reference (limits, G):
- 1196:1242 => -0.036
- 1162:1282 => -0.056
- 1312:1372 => -0.017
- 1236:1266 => -0.037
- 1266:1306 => -0.056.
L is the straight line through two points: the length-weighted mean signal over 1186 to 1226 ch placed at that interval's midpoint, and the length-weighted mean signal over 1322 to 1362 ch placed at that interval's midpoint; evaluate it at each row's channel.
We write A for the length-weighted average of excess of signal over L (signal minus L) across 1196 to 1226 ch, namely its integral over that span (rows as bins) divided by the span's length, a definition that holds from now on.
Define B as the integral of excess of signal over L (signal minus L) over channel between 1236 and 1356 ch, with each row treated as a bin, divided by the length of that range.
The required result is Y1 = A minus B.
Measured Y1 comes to 0.026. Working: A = -0.005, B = -0.031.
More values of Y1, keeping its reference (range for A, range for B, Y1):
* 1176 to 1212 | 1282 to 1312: 0.045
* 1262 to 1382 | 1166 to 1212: -0.010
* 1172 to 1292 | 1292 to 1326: 0.012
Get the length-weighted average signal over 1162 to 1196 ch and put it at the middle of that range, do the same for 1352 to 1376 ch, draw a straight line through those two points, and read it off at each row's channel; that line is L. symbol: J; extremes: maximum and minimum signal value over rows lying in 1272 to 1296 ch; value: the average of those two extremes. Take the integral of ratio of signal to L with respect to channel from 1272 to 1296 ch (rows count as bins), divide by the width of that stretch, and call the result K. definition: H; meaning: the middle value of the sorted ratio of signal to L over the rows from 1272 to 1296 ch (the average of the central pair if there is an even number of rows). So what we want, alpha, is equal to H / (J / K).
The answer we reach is 0.880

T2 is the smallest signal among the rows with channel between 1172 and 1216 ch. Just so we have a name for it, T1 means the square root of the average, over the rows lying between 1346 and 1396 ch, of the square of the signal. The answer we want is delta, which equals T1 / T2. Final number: 1.06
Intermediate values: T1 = 1.12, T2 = 1.05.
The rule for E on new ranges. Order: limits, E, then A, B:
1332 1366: -0.0032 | 0.880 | 0.877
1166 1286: -0.0055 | 0.925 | 0.930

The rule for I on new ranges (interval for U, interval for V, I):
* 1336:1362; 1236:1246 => -19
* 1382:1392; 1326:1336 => 0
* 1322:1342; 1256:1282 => 5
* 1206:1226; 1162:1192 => 10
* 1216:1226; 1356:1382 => 18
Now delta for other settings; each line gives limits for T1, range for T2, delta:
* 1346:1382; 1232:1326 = 1.08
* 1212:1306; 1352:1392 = 1.01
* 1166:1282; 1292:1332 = 1.03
